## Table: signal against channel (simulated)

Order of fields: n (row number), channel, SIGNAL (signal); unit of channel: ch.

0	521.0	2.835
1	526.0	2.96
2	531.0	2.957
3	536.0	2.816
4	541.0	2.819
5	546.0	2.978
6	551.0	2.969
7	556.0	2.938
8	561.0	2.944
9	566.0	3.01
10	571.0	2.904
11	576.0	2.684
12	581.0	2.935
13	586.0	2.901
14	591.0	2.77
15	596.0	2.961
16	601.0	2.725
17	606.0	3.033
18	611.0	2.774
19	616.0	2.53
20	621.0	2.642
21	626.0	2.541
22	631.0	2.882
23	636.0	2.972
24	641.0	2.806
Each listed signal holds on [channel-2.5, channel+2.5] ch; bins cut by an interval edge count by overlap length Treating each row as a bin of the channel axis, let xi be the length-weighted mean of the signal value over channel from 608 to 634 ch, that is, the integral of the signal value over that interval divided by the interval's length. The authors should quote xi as 2.69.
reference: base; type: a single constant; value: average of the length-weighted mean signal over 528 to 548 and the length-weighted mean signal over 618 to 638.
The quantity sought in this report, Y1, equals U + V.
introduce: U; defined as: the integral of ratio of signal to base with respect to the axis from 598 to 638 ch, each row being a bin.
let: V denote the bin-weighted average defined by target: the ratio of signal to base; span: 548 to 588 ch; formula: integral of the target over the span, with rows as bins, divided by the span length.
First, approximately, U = 39.2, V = 1.03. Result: 40.2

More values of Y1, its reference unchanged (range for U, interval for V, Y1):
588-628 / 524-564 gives 40.1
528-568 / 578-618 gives 42.5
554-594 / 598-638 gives 41.9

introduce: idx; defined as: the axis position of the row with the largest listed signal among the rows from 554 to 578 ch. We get 566.0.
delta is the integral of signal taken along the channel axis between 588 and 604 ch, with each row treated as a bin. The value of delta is 45.2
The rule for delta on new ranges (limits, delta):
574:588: 39.8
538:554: 46.7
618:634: 43.1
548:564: 47.2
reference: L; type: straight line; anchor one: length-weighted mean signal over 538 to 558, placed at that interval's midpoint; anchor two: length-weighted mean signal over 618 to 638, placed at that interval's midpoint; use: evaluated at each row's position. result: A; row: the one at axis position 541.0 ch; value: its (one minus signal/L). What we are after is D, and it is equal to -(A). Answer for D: -0.04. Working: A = 0.04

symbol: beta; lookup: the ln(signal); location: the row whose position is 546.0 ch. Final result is 1.09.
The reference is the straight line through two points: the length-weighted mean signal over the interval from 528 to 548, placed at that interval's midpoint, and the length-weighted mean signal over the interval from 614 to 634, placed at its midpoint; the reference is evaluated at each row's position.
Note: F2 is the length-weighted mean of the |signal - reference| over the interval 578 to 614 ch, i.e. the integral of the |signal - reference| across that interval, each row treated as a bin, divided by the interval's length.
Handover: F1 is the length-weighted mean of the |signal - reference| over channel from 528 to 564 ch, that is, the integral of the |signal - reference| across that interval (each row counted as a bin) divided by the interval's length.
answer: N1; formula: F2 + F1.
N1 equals 0.23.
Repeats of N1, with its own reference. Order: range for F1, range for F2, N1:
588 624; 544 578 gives 0.24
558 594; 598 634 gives 0.26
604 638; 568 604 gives 0.29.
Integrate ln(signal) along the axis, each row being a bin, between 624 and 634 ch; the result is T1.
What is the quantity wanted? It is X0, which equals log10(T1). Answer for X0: 1.00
